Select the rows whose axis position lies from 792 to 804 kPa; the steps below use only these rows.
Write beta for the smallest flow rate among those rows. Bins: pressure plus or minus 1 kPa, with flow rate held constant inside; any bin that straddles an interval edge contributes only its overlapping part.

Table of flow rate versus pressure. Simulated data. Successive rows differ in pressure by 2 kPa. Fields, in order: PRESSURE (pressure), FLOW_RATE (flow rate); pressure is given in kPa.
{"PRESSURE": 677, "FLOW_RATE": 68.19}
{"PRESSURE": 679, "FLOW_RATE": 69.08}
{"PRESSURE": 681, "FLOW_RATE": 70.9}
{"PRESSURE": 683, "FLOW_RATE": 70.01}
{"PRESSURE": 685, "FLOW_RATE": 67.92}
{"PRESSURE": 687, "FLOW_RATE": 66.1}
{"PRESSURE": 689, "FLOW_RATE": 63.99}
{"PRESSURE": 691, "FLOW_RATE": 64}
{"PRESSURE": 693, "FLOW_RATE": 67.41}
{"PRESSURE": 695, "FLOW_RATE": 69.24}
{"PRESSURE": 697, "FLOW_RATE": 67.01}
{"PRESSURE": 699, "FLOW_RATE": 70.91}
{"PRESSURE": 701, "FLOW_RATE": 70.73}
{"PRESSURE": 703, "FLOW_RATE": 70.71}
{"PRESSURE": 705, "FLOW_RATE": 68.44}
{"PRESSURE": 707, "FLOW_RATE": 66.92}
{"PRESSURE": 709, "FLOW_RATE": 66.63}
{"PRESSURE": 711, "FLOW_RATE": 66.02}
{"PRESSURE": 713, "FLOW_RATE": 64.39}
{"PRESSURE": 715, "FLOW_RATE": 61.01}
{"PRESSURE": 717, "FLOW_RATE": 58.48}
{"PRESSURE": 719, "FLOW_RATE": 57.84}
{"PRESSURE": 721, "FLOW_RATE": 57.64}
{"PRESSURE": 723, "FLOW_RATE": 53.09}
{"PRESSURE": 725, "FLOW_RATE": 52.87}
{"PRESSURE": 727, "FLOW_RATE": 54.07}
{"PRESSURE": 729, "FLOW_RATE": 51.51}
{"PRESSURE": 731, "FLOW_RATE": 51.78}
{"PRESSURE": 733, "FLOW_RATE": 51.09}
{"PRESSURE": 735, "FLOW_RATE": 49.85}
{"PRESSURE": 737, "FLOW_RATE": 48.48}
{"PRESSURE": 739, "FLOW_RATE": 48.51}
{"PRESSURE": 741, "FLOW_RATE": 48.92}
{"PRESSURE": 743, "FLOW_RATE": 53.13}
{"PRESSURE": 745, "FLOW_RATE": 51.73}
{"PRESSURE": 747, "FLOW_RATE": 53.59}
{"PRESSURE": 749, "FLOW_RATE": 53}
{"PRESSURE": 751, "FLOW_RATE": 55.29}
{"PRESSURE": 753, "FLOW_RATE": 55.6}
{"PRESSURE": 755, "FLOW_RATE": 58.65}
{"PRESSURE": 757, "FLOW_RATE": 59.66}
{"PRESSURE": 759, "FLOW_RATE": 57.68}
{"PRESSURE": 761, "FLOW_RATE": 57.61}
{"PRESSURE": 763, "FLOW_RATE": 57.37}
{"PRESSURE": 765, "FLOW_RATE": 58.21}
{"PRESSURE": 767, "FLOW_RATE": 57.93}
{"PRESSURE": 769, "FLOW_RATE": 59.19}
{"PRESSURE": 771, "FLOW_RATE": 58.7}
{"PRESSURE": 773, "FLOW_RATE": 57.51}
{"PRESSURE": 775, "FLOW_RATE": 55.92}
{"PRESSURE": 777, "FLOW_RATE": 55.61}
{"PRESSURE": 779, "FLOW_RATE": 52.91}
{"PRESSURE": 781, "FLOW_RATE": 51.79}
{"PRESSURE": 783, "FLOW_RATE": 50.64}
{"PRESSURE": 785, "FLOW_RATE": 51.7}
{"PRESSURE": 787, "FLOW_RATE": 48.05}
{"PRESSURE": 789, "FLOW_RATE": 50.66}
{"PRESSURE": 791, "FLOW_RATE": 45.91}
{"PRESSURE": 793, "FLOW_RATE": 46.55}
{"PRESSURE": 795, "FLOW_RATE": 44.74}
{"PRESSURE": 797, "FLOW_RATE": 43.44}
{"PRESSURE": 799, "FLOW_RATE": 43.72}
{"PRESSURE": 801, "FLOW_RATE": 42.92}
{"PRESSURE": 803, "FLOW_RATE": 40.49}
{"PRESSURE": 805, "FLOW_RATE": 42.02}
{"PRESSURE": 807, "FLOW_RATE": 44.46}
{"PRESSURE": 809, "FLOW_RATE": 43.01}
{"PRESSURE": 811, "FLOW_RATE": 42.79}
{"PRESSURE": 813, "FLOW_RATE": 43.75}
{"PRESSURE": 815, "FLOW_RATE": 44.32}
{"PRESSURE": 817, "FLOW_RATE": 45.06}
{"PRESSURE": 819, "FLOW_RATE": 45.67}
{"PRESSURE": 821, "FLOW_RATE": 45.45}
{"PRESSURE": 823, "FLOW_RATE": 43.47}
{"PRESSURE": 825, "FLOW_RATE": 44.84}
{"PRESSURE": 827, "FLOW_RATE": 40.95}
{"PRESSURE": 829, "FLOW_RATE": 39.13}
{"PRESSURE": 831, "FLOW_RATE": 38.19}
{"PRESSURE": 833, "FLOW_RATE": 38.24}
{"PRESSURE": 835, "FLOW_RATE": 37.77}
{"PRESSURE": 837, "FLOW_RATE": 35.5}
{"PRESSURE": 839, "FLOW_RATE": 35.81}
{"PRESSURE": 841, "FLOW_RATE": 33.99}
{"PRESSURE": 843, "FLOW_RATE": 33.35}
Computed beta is 40.49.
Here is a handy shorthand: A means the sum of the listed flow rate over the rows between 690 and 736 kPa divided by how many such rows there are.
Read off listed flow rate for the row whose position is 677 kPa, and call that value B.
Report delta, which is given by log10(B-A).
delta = 0.83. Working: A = 61.4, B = 68.19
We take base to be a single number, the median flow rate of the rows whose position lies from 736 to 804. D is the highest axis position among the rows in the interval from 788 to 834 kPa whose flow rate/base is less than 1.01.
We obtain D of 833 kPa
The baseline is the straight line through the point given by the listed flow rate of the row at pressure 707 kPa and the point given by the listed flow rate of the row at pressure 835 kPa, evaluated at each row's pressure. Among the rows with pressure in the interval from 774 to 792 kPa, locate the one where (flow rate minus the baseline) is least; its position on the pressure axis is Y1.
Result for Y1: 791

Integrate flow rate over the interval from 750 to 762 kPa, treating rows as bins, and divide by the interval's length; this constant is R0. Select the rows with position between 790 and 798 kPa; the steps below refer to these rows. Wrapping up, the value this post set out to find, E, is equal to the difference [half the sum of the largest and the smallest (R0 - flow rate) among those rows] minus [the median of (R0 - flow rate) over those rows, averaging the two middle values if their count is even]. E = 0.3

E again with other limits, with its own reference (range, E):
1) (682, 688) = -0.1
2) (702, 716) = 0.8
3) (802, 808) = -0.5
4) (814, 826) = 0.4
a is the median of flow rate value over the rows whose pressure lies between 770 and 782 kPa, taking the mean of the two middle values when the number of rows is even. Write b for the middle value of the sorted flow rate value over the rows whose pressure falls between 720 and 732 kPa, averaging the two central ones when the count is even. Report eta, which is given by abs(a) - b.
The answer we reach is 3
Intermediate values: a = 56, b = 53.0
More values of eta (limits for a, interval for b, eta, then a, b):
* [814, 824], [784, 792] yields -4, 45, 49.4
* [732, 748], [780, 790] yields 0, 50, 50.7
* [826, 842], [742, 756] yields -16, 38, 53.6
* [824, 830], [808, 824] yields -3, 41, 44.0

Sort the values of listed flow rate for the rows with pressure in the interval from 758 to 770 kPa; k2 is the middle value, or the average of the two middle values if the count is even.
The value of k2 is 58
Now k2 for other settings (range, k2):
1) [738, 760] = 54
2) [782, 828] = 44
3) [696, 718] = 67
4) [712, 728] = 58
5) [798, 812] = 43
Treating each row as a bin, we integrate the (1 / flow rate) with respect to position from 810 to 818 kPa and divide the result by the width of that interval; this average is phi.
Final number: 0.023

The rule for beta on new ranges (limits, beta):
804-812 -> 42.02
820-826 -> 43.47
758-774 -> 57.37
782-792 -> 45.91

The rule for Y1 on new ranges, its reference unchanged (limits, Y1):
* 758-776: 759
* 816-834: 831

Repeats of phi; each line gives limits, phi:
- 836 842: 0.029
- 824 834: 0.025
